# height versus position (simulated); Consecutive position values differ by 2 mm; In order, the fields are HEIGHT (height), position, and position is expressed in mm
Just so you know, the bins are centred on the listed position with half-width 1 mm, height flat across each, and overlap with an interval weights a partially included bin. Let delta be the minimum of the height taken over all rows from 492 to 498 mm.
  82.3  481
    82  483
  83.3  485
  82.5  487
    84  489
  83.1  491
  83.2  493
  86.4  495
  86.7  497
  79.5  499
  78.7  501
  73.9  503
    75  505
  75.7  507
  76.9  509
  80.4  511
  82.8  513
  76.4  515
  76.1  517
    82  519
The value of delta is 83.2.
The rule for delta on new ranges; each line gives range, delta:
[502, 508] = 73.9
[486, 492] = 82.5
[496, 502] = 78.7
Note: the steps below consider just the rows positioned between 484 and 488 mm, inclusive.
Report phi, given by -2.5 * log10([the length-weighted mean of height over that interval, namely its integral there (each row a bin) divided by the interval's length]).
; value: -4.80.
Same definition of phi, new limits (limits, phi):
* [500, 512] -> -4.71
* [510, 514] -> -4.78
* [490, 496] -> -4.81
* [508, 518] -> -4.74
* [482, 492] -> -4.80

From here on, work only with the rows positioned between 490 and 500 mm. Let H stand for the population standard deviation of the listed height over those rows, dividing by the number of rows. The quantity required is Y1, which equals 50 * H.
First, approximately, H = 2.6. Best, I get 131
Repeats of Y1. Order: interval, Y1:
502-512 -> 112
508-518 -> 132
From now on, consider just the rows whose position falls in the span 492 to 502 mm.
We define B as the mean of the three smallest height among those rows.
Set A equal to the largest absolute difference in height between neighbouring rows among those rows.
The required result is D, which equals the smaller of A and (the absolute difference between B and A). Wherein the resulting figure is 7.2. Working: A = 7.2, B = 80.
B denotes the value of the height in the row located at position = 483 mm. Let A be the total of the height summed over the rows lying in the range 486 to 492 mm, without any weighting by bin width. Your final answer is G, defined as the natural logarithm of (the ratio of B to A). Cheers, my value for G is -1.11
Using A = 250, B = 82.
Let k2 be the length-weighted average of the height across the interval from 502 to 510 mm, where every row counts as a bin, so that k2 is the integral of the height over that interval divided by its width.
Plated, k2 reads 75.4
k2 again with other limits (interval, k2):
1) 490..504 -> 81.6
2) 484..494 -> 83.2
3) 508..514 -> 80.0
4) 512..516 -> 79.6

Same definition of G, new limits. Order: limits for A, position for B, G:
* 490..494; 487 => -0.70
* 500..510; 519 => -1.53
